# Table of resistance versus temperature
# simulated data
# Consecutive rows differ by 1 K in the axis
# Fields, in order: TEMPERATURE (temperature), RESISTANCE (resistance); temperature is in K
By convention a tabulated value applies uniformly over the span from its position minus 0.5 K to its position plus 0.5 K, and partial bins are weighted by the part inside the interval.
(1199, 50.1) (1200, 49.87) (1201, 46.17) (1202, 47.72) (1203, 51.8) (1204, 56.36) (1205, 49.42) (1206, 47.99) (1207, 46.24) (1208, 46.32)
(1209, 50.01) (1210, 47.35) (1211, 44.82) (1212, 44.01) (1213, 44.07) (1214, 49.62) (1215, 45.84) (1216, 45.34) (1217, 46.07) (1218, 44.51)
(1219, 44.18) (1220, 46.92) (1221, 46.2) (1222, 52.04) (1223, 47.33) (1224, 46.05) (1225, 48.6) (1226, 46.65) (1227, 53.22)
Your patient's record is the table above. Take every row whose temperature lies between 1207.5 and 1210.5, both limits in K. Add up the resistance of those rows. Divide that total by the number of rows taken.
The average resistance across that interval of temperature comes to 47.9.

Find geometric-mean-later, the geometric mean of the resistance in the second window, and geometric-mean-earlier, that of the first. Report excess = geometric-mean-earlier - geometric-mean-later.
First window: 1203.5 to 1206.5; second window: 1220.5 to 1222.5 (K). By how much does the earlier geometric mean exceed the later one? 2.1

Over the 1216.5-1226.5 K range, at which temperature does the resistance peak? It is 1222 K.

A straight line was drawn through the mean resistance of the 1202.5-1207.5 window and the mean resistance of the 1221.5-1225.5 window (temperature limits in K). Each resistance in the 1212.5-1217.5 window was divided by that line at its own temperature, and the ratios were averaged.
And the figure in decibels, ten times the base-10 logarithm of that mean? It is -0.29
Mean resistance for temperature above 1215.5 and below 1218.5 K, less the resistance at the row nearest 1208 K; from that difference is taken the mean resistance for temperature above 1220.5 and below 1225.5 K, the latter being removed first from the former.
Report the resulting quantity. -49.1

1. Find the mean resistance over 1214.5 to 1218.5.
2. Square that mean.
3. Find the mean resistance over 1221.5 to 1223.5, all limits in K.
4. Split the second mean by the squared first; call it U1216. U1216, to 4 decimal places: 0.0241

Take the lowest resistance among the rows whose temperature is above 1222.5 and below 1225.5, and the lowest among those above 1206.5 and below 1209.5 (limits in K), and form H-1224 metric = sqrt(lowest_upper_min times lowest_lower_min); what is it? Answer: 46.1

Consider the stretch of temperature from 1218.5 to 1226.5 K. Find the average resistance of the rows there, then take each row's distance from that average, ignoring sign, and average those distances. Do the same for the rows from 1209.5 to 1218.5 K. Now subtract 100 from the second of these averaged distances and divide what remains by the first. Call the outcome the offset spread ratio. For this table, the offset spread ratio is -63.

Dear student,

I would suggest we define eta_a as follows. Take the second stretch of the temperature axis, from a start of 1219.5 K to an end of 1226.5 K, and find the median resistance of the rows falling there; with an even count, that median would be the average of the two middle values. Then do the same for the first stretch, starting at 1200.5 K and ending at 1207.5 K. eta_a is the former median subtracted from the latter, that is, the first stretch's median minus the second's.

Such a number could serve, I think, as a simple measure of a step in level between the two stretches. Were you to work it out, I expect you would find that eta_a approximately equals 1.1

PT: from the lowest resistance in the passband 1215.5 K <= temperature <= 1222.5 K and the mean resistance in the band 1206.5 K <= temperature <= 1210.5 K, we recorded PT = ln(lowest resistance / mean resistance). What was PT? -0.072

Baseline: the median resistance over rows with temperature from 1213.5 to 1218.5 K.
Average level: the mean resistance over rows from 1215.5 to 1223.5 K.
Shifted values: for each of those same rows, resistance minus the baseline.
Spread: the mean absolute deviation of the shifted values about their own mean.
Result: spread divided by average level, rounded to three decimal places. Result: 0.035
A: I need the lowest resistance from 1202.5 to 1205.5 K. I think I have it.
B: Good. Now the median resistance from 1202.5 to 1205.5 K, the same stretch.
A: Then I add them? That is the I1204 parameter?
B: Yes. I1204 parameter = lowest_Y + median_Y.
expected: 101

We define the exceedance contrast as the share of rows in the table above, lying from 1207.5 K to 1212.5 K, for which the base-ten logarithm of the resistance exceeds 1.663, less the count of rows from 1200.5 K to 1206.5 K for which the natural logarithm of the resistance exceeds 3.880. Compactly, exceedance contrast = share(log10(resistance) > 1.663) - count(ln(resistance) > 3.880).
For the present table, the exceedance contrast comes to -2.4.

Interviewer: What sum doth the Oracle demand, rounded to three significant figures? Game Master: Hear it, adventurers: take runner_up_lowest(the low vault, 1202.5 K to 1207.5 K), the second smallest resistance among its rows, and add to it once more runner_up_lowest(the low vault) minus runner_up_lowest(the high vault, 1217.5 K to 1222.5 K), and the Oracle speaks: 51.5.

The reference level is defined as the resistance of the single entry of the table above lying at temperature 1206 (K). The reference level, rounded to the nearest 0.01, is 47.99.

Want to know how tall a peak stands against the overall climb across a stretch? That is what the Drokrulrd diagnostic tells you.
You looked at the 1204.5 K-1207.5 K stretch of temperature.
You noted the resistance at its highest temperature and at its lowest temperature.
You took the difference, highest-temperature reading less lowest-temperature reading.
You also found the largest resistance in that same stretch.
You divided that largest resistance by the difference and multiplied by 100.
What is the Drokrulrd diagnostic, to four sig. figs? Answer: -1554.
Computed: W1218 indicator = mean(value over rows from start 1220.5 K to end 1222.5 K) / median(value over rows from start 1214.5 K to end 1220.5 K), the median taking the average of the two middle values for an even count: 1.08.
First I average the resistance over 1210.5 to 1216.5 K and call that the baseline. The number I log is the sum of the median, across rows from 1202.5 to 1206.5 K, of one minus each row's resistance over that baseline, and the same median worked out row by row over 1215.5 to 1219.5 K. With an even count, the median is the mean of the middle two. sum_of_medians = -0.094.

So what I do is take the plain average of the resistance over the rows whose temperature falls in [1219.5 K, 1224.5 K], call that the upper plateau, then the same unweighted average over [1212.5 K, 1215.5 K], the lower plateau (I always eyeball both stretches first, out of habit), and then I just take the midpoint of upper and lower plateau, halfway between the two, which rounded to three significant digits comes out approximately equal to 47.1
